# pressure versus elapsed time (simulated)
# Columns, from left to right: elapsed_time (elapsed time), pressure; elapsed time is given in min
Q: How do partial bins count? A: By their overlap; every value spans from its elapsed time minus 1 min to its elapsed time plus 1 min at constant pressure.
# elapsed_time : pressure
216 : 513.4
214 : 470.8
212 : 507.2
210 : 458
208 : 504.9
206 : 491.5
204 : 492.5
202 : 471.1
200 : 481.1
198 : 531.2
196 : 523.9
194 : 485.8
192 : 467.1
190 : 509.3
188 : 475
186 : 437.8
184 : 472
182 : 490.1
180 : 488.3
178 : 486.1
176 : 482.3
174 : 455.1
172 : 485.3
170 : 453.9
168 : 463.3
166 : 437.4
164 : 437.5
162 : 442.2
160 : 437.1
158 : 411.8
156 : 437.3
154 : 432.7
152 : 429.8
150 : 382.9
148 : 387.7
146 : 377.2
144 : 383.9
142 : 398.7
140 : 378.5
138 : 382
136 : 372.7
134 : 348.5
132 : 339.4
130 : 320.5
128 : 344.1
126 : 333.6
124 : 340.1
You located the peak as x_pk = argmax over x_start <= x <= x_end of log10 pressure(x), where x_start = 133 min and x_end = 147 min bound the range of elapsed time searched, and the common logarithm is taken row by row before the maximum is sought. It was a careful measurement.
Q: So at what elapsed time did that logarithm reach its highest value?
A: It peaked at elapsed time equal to 142 min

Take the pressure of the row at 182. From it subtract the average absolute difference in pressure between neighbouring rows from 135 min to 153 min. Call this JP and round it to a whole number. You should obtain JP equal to 476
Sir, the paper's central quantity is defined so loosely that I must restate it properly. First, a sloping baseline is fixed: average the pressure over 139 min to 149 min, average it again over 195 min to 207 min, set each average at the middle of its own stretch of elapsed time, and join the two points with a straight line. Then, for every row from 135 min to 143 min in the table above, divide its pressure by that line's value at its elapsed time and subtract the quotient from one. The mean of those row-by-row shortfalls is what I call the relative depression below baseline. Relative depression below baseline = -0.02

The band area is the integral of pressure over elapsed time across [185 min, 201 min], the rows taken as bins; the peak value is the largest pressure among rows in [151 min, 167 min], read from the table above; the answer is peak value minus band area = -7380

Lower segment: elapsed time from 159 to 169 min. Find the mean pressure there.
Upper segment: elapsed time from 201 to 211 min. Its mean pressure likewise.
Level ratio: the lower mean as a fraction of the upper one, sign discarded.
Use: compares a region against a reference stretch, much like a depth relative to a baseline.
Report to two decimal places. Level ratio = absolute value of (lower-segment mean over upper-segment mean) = 0.92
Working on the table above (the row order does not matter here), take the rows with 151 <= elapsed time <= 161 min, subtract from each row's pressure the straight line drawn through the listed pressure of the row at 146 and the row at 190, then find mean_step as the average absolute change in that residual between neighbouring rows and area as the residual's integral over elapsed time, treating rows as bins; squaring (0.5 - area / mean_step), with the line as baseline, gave 249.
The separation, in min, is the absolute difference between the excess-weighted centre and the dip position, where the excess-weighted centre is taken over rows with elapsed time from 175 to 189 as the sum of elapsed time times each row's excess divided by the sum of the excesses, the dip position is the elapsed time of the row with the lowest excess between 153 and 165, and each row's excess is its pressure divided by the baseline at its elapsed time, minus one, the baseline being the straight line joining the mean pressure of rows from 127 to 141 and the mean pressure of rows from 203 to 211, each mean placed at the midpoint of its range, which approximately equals 22.0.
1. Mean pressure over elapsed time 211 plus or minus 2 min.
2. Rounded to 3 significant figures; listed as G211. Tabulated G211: 483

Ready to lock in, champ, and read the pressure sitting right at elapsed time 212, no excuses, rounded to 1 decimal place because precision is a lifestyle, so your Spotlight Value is 507.2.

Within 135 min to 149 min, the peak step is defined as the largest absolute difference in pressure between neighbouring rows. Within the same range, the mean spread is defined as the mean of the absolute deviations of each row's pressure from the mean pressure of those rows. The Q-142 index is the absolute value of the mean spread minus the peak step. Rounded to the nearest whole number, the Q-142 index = 14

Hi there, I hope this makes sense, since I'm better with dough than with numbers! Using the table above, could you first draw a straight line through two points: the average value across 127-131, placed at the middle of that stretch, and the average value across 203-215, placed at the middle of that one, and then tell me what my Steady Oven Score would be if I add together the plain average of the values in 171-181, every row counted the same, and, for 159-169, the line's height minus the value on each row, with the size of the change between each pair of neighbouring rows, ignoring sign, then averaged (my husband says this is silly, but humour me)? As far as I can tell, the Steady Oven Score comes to 488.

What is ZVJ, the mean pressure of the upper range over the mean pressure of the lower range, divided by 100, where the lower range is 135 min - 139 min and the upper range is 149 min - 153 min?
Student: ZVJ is 0.011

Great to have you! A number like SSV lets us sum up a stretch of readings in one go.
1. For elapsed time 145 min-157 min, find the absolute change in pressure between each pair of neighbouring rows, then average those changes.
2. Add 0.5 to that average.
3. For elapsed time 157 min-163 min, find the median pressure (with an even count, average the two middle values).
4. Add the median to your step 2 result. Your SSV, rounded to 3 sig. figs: 452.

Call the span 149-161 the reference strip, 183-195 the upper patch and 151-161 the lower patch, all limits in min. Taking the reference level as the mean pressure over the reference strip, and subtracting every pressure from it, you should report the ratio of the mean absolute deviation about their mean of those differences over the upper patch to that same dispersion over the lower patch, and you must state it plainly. 2.2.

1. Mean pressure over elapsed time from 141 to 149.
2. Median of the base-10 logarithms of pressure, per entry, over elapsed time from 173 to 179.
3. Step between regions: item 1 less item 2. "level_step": 384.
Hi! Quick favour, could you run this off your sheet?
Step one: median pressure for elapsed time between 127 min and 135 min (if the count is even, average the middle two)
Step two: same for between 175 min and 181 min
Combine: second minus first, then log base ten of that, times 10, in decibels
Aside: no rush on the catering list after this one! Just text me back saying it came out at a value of 21.6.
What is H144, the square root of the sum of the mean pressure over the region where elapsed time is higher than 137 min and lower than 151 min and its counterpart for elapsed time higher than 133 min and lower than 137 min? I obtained 27.3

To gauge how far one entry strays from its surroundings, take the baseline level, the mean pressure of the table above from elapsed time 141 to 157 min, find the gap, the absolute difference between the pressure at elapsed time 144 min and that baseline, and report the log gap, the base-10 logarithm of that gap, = 1.30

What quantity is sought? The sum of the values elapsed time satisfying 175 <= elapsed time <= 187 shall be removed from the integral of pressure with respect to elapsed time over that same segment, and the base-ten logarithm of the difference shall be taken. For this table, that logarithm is 3.46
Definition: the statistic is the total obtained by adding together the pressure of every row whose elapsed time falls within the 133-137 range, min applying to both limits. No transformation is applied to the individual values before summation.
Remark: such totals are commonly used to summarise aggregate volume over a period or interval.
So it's 721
